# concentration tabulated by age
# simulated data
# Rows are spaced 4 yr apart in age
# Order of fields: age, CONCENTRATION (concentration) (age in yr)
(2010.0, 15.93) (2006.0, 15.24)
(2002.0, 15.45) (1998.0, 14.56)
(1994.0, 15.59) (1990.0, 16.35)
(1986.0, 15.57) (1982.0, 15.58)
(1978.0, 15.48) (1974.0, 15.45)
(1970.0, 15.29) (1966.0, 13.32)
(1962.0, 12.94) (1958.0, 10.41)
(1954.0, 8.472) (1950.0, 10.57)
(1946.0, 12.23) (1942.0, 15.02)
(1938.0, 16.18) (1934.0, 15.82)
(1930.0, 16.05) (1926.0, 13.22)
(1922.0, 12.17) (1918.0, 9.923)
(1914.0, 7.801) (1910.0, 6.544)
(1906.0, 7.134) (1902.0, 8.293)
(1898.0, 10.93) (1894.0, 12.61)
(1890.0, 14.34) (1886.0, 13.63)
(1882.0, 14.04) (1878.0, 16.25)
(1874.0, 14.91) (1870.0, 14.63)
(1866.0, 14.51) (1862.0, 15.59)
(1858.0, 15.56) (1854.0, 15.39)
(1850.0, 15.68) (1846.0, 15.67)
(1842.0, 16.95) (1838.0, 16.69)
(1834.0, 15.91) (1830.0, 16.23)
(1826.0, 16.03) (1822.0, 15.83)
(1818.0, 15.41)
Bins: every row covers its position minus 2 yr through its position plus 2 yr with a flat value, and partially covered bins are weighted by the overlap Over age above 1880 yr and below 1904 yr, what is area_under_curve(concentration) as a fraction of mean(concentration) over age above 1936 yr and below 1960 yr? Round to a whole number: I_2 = 24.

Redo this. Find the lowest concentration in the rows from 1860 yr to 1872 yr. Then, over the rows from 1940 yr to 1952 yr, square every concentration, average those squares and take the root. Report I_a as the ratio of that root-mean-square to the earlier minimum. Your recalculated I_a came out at 0.9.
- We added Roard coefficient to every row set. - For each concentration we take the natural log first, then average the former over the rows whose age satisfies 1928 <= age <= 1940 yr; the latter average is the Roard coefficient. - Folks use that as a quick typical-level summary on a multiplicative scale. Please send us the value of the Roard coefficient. 2.77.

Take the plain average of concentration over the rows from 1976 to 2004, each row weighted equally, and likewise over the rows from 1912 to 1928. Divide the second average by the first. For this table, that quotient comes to 0.69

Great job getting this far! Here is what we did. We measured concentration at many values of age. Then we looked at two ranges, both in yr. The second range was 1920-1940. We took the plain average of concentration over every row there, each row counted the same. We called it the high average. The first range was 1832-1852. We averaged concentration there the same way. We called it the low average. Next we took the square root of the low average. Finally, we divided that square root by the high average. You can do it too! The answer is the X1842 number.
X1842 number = 0.27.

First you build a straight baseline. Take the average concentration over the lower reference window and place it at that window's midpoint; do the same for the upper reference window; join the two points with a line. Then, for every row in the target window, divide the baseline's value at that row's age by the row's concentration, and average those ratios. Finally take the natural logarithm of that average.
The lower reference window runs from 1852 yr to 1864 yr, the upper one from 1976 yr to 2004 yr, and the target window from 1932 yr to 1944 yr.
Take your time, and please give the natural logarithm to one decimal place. 0.0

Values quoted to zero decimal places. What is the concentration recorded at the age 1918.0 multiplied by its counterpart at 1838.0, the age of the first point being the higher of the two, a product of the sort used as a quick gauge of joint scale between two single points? 166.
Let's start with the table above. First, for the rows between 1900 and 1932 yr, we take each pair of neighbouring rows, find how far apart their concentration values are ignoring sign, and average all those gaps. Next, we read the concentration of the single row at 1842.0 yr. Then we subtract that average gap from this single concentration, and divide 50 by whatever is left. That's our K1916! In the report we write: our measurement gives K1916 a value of 3.26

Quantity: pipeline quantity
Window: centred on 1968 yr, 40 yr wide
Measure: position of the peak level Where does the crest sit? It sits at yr 1982.0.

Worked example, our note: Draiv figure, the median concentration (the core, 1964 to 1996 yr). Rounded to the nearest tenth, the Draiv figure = 15.5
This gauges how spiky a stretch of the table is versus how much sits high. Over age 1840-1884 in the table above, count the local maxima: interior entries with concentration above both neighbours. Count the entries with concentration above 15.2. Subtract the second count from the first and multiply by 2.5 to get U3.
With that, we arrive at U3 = -10.0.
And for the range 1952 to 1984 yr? -10.0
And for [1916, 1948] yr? -2.5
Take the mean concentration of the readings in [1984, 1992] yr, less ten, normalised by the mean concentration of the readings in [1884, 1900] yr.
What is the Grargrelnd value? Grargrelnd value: 0.5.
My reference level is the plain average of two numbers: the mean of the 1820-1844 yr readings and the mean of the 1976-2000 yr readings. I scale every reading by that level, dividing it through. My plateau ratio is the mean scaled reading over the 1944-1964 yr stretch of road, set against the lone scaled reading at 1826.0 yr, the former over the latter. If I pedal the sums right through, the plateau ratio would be 0.68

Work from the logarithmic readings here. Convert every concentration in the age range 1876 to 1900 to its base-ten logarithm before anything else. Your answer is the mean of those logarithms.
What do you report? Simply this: 1.13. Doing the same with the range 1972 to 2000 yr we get 1.19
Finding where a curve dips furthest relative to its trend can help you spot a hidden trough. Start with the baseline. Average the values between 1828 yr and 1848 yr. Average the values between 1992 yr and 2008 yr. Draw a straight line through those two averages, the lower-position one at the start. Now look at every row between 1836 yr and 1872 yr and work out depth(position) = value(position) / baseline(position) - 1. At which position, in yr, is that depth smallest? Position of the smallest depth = 1866.0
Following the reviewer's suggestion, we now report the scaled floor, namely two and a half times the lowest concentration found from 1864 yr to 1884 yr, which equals 35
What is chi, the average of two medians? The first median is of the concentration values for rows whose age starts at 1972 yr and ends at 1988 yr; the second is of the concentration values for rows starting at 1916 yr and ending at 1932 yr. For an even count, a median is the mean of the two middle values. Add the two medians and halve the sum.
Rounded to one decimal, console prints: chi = 14.1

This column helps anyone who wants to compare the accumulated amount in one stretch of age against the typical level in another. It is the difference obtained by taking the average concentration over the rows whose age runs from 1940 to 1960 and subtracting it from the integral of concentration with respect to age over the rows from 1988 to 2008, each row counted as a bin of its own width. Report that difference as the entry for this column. 297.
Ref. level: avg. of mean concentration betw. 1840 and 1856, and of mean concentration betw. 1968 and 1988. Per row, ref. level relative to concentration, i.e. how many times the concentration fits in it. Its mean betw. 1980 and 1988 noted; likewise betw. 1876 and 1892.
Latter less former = 0.1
